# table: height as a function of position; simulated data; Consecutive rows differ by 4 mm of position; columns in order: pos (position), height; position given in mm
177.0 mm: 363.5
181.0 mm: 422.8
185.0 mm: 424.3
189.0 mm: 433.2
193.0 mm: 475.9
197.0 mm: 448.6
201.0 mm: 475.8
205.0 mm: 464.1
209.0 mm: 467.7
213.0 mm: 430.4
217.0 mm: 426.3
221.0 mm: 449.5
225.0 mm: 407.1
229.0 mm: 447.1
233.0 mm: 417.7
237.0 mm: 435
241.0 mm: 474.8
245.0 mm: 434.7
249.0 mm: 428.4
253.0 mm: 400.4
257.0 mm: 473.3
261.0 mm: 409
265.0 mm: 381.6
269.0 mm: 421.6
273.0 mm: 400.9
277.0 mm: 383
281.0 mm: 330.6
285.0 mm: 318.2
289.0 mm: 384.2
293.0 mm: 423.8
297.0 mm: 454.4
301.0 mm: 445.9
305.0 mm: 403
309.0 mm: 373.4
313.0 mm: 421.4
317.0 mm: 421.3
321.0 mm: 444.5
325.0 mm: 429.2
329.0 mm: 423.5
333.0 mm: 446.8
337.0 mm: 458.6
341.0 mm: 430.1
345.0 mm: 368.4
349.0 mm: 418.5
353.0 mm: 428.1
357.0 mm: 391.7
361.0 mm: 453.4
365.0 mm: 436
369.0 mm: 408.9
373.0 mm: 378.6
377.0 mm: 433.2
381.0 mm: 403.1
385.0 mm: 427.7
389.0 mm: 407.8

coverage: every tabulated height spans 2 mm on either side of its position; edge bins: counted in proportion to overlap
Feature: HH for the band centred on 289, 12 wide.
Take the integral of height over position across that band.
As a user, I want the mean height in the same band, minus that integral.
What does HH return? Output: -4129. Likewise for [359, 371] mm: -4760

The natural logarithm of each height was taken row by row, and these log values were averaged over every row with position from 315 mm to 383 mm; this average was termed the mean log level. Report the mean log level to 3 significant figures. 6.04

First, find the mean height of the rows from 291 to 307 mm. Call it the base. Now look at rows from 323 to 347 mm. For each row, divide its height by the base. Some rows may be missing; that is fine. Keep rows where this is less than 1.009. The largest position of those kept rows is 345.0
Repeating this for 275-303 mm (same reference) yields 293.0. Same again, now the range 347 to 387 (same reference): 385.0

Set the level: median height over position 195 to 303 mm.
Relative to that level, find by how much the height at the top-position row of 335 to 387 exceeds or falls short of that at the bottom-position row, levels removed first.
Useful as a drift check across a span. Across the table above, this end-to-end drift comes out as -31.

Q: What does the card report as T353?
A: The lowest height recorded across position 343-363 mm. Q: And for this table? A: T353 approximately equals 368.4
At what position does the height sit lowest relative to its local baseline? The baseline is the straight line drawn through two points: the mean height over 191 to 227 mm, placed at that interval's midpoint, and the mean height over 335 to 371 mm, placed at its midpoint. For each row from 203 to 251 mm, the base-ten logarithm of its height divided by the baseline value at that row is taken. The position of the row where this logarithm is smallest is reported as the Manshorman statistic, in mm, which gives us 225.0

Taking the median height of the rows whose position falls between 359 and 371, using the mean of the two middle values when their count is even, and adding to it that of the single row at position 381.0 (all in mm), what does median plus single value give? 839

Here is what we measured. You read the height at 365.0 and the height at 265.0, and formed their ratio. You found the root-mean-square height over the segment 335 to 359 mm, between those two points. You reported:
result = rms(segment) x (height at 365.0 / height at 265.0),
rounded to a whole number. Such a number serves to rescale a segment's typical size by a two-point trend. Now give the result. 476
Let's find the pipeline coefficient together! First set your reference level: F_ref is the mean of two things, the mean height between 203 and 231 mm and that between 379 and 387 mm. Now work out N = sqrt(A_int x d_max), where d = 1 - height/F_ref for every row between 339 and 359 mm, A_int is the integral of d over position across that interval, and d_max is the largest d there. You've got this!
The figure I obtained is 0.37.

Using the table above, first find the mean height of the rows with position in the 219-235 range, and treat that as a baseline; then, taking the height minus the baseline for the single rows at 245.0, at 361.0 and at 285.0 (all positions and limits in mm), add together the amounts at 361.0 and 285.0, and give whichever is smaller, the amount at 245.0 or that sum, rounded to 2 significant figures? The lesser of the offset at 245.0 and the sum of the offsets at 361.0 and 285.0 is -89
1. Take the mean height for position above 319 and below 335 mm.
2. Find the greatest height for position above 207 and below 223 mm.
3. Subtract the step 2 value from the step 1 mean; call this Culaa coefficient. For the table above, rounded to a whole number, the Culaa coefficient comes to -32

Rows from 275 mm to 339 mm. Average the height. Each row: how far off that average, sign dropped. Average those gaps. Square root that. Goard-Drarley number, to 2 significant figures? 5.8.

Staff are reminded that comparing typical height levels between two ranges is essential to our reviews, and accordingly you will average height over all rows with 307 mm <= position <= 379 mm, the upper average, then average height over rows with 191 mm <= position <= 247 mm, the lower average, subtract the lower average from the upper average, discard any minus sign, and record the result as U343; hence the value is 26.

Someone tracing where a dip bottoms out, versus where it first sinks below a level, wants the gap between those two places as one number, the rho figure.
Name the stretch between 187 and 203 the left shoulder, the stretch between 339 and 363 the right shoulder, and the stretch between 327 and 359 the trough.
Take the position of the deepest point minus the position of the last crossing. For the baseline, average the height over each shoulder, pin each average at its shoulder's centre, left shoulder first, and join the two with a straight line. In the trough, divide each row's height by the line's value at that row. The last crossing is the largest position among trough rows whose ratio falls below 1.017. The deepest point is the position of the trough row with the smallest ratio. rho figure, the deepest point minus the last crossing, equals -12 mm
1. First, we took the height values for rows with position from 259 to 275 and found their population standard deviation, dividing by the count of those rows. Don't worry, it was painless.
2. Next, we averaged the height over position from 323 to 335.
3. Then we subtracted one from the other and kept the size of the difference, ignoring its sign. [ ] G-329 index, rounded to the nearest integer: 419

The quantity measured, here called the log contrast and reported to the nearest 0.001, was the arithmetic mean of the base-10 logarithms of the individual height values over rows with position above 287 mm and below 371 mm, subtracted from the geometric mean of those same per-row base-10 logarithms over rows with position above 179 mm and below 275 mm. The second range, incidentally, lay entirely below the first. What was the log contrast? 0.013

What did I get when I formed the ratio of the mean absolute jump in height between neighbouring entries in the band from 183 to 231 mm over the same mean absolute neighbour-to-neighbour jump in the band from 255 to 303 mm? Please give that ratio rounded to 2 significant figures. 0.71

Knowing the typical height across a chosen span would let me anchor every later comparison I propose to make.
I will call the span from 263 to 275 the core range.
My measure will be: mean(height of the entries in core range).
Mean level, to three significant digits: 401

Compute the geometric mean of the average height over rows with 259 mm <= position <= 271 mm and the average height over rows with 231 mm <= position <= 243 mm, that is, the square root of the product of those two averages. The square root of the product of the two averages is 423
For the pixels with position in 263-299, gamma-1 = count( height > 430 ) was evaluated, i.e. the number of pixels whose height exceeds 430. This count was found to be 1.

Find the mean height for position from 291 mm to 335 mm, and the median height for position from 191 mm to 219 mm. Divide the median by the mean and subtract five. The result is -3.91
